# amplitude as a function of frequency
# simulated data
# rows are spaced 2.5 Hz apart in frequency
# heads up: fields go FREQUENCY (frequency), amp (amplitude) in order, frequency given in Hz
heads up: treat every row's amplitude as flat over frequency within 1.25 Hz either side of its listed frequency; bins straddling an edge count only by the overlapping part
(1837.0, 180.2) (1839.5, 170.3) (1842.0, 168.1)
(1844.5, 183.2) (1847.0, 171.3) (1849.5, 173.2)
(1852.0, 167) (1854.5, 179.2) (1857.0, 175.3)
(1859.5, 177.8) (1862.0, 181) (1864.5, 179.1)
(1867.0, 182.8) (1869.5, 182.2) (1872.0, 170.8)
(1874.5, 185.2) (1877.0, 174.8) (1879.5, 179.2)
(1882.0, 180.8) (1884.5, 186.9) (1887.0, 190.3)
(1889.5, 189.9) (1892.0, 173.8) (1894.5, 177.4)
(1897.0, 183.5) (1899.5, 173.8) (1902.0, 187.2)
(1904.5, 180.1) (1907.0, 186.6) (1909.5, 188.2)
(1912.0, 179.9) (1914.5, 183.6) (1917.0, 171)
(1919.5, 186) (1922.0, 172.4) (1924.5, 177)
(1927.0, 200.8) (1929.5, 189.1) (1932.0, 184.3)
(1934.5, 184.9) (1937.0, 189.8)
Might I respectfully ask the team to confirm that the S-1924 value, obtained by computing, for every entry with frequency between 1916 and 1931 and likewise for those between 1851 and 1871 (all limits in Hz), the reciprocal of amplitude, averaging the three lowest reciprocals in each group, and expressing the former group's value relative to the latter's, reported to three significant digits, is 0.949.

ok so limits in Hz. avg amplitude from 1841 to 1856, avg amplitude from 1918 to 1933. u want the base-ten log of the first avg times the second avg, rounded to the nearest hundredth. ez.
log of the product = 4.51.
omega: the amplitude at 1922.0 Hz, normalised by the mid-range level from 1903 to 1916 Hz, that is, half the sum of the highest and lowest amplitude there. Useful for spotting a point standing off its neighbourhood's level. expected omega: 0.94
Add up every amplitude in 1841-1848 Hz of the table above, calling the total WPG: 523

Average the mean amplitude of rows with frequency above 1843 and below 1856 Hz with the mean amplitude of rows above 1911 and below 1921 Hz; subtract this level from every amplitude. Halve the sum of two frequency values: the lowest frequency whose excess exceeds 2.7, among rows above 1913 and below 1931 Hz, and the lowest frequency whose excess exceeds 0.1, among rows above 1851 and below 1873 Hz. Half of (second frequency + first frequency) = 1884.5 Hz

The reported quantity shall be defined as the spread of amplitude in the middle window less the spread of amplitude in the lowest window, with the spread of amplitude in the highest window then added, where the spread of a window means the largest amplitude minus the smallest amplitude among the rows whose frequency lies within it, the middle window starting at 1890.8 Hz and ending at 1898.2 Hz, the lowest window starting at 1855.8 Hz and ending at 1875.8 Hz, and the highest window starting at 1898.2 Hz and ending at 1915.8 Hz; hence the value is 10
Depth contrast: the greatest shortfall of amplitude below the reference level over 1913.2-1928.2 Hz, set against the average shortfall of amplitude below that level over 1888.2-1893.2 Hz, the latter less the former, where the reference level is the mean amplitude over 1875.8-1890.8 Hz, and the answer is -11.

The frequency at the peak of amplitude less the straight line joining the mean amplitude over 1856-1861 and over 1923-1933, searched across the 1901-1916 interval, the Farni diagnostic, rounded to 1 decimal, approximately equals 1902.0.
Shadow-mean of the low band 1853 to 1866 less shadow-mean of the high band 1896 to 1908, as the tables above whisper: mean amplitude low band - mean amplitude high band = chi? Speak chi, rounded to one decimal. -3.8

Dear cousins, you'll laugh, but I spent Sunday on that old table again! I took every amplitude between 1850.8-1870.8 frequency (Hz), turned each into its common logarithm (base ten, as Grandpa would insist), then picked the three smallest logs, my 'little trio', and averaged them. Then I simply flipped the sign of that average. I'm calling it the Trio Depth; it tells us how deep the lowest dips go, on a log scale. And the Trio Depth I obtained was -2.239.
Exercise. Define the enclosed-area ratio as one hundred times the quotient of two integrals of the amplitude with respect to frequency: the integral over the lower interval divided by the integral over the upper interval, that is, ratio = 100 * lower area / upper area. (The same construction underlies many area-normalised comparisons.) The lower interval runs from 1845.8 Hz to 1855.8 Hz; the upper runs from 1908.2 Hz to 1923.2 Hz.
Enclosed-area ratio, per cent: 64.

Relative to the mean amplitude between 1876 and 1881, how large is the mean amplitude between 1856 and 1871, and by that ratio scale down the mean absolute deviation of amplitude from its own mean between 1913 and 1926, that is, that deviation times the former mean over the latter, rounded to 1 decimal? 5.4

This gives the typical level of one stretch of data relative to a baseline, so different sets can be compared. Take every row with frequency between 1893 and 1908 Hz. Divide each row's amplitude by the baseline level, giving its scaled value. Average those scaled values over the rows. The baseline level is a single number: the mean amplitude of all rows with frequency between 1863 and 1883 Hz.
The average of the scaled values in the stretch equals 1.01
